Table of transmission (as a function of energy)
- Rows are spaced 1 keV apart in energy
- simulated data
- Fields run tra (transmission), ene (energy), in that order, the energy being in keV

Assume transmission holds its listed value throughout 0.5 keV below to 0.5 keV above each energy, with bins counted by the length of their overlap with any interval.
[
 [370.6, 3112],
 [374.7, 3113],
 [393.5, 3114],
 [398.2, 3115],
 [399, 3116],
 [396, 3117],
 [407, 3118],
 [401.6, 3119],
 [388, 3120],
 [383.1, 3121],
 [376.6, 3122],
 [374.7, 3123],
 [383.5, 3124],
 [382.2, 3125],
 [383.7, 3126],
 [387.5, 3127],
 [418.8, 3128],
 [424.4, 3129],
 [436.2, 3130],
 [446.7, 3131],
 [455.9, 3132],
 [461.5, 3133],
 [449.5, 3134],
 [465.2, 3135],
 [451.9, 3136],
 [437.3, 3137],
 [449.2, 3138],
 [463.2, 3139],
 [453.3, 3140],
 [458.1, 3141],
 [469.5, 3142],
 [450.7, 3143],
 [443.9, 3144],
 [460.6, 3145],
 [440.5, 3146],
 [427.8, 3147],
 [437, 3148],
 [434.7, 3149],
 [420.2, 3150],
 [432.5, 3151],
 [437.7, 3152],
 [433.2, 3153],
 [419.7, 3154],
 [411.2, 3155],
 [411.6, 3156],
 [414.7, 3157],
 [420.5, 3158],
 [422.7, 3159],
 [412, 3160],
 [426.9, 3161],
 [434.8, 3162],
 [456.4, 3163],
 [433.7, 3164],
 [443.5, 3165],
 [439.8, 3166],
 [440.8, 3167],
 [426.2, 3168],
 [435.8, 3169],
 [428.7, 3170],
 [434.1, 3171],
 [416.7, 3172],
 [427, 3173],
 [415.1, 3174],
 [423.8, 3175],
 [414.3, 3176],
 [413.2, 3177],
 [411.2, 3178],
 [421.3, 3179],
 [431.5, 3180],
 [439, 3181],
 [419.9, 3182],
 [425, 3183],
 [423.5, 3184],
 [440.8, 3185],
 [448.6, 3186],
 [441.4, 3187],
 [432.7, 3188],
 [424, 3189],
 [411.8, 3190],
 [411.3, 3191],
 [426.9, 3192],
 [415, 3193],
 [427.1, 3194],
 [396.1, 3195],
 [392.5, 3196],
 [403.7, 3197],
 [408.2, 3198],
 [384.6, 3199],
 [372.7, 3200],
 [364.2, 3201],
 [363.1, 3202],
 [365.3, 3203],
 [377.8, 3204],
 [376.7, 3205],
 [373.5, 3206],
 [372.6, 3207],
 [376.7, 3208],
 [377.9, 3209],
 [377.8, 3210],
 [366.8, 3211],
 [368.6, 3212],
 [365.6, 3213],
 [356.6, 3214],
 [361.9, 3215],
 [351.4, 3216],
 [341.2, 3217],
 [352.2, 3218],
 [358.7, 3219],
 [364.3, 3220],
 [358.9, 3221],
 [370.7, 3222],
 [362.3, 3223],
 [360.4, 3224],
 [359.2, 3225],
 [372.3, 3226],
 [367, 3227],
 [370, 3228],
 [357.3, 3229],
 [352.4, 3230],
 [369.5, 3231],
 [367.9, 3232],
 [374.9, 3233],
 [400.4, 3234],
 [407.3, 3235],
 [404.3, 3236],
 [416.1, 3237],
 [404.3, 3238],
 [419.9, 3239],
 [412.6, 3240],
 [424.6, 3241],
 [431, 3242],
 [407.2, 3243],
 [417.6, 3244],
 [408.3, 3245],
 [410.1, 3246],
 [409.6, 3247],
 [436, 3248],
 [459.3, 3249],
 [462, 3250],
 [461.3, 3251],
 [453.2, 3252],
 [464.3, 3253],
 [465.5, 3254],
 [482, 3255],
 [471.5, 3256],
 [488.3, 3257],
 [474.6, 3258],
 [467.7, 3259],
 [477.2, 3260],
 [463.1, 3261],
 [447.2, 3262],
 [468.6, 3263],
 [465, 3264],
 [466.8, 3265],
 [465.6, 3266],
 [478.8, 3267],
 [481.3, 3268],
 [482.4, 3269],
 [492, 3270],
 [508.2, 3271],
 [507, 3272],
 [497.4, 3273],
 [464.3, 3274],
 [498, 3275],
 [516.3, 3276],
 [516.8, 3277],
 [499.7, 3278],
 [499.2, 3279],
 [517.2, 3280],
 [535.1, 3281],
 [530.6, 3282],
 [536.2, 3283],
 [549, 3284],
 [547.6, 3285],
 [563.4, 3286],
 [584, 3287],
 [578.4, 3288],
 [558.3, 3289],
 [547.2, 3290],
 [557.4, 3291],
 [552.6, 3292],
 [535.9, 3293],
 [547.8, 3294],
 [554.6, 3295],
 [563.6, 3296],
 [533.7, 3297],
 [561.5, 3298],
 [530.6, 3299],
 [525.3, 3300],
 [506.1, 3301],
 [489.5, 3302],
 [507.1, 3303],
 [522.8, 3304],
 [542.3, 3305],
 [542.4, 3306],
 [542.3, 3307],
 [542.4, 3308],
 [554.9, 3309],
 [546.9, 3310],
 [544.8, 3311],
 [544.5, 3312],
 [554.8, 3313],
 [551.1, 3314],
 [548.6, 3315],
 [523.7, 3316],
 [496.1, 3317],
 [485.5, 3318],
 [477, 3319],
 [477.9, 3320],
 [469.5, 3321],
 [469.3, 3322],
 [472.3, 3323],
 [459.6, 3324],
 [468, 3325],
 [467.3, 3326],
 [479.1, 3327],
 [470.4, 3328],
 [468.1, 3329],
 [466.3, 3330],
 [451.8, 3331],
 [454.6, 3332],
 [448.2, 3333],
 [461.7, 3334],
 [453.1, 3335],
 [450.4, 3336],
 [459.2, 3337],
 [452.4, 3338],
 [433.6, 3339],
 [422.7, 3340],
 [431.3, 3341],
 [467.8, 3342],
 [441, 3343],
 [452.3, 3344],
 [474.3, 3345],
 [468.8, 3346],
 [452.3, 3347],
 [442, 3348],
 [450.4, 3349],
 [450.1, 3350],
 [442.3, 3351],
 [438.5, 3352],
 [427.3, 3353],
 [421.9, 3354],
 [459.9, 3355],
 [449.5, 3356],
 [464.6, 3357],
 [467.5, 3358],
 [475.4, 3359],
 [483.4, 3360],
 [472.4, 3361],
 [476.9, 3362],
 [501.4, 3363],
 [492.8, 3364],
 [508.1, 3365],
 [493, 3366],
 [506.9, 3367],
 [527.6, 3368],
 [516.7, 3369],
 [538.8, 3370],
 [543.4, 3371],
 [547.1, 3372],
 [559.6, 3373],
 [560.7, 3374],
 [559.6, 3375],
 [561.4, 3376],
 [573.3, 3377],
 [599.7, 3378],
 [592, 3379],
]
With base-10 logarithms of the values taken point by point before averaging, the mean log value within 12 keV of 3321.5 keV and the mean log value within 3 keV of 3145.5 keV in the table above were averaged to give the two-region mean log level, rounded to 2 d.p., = 2.67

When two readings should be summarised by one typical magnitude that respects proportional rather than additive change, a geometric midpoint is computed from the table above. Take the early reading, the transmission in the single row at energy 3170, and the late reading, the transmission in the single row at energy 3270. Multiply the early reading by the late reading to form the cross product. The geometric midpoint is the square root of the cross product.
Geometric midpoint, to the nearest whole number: 459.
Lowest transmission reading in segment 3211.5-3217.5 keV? 341.2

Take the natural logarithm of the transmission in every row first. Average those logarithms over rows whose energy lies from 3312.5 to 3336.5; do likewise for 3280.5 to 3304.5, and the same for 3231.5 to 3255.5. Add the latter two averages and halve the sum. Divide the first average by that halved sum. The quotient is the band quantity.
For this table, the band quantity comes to 1.00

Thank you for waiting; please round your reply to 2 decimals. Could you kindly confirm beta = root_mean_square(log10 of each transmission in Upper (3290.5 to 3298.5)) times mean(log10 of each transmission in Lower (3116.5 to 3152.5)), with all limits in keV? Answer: 7.21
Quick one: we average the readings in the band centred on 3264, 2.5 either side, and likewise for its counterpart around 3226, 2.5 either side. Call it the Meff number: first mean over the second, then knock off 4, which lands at -2.74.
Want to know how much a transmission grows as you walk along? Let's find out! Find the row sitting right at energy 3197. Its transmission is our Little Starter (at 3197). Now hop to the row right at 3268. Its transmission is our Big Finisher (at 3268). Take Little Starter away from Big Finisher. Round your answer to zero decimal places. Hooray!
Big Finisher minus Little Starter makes 78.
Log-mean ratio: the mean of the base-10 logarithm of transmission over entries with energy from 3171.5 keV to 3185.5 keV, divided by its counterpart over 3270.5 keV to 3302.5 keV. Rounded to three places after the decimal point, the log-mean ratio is 0.964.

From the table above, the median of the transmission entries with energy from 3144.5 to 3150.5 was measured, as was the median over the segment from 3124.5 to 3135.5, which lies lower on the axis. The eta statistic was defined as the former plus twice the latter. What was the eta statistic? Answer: 1308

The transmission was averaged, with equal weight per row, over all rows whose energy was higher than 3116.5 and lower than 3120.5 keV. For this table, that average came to 398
